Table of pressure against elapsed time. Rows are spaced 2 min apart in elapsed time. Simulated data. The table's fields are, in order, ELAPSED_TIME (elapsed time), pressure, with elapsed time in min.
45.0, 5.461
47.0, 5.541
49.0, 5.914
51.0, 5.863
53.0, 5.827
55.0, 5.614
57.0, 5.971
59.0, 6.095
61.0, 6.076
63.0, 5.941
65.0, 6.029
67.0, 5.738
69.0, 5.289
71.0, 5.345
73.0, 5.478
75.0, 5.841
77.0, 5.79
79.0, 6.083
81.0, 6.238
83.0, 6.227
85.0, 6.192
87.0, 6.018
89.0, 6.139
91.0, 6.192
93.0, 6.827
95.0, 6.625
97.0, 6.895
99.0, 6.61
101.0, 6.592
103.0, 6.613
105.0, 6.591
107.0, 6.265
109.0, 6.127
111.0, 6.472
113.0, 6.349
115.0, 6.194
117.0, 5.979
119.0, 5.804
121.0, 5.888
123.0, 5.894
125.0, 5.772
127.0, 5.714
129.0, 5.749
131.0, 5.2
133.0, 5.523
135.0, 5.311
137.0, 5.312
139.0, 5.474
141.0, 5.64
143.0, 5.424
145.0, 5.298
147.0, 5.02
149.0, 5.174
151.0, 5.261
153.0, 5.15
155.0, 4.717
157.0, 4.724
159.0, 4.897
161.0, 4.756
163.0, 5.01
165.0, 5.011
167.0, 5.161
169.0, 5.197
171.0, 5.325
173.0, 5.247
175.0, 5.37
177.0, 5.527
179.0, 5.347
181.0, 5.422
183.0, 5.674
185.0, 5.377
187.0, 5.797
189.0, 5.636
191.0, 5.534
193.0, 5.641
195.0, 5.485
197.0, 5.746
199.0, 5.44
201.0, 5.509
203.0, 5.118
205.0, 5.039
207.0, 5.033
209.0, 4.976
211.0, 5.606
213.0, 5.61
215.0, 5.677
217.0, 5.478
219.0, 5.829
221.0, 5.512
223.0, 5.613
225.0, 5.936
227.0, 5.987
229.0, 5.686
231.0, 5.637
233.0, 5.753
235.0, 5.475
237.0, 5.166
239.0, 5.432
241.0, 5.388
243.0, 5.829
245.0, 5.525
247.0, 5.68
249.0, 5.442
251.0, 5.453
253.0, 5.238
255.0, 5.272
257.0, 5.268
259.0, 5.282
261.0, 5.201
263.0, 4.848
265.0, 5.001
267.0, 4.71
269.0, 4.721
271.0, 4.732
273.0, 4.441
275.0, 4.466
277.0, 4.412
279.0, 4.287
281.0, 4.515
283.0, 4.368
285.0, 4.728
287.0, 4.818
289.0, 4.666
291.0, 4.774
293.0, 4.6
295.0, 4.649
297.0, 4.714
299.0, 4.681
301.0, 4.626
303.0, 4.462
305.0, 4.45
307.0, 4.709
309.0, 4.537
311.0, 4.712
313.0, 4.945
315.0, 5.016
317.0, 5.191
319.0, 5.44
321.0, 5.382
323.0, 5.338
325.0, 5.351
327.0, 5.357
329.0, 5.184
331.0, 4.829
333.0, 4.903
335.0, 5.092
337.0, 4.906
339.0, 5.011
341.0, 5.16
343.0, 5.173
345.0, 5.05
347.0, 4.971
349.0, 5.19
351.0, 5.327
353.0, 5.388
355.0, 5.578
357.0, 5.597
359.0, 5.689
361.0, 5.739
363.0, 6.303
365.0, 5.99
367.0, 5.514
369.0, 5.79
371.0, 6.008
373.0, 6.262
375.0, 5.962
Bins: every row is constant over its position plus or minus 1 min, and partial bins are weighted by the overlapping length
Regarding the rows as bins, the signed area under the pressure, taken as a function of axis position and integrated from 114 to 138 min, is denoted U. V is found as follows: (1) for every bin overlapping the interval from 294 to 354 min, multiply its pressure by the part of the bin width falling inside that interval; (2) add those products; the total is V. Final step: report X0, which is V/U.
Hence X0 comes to 2.2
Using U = 137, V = 299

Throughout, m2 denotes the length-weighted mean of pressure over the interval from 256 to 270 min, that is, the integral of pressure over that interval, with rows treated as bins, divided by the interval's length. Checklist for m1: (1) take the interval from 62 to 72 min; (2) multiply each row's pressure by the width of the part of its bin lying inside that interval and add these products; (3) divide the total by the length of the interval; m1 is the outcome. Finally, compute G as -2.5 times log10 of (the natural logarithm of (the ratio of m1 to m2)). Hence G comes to 2.26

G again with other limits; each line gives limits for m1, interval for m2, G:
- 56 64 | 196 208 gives 2.26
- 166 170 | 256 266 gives 4.85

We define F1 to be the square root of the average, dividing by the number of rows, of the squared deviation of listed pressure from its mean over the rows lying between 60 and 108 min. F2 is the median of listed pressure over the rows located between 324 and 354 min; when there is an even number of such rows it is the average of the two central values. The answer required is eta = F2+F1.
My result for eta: 5.6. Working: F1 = 0.43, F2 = 5.2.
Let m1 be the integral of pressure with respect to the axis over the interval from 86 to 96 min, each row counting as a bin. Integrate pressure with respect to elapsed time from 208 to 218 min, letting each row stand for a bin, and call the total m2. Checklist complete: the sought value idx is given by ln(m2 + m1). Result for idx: 4.8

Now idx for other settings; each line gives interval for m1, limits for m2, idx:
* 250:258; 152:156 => 4.1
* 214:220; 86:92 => 4.3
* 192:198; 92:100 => 4.5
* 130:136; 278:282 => 3.9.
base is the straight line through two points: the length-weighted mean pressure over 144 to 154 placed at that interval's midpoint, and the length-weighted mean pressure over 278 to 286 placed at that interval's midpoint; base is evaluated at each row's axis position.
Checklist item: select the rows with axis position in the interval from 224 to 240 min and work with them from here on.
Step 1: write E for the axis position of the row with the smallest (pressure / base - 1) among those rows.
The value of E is 237.0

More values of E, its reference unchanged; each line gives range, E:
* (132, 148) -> 147.0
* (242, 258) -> 253.0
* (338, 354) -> 339.0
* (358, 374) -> 367.0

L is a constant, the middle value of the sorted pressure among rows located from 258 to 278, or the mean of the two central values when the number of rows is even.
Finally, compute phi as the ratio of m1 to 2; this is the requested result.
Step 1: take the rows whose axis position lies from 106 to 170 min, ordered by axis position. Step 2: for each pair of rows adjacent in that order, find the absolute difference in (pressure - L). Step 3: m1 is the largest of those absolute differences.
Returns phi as 0.27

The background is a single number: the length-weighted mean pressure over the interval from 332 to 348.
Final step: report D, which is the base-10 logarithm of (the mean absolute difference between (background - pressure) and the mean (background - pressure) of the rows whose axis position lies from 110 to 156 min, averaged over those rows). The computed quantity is -0.45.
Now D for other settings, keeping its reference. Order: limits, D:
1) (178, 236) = -0.72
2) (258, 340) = -0.59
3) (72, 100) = -0.53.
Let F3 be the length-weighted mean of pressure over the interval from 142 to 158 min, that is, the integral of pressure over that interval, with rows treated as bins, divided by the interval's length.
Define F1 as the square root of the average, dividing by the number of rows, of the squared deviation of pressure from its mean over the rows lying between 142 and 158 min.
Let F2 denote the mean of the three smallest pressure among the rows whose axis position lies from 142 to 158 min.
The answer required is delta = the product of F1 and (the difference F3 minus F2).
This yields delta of 0.067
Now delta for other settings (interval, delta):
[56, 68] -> 0.011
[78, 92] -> 0.006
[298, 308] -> 0.008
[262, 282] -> 0.049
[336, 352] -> 0.018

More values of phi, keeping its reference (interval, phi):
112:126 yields 0.11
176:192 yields 0.21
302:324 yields 0.13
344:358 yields 0.11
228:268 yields 0.22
